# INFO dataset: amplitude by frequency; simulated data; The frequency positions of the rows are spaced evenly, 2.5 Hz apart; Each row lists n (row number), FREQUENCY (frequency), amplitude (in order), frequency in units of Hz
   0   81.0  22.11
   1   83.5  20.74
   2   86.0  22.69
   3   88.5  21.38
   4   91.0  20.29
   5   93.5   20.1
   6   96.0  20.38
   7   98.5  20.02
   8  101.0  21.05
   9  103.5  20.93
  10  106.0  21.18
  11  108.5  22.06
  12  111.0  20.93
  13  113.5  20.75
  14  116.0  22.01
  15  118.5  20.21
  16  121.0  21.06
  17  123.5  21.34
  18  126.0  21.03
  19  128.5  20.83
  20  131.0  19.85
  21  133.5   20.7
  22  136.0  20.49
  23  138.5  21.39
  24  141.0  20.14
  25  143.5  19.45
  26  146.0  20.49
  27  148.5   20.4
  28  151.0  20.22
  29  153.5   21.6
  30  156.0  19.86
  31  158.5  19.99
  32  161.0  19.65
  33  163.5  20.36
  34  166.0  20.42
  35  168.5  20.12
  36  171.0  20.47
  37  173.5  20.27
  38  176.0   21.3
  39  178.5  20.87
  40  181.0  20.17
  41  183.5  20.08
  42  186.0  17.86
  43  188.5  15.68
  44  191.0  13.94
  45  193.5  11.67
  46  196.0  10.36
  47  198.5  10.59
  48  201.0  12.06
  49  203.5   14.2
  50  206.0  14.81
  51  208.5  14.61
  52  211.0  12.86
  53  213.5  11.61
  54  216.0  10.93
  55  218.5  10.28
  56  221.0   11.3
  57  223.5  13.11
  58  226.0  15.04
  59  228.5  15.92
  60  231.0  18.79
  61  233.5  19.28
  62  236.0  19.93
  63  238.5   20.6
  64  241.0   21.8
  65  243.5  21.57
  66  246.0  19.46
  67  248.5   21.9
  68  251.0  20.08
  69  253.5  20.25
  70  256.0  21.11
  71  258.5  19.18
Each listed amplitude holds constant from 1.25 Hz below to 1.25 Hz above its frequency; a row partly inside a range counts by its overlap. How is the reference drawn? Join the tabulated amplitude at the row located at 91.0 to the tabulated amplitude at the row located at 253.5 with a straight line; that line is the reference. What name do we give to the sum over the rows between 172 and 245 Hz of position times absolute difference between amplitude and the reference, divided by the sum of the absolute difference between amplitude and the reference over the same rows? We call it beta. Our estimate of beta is 208.7 Hz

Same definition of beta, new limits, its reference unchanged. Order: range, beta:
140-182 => 160.5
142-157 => 150.3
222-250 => 230.6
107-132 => 117.8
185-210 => 197.9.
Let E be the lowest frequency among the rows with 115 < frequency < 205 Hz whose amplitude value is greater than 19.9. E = 116.0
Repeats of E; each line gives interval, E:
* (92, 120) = 93.5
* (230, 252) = 236.0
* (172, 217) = 173.5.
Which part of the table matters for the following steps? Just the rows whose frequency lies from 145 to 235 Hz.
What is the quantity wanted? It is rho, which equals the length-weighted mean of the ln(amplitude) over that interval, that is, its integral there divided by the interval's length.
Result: 2.79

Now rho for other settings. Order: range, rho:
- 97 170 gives 3.03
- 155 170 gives 3.00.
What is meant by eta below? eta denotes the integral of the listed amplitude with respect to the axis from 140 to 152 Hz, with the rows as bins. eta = 242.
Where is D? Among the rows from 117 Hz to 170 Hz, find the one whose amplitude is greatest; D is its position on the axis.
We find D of 153.5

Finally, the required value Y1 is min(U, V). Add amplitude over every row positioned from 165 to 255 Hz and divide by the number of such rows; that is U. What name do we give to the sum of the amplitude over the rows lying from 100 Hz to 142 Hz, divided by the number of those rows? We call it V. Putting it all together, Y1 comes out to 16.8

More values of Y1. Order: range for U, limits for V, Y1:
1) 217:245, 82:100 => 17.1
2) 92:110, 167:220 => 15.5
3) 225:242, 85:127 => 18.8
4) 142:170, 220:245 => 17.7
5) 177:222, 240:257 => 14.1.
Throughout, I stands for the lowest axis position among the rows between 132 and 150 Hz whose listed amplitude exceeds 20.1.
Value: 133.5 Hz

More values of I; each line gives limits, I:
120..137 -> 121.0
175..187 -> 176.0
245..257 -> 248.5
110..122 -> 111.0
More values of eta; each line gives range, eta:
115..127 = 253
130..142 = 246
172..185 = 266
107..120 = 275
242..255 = 269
